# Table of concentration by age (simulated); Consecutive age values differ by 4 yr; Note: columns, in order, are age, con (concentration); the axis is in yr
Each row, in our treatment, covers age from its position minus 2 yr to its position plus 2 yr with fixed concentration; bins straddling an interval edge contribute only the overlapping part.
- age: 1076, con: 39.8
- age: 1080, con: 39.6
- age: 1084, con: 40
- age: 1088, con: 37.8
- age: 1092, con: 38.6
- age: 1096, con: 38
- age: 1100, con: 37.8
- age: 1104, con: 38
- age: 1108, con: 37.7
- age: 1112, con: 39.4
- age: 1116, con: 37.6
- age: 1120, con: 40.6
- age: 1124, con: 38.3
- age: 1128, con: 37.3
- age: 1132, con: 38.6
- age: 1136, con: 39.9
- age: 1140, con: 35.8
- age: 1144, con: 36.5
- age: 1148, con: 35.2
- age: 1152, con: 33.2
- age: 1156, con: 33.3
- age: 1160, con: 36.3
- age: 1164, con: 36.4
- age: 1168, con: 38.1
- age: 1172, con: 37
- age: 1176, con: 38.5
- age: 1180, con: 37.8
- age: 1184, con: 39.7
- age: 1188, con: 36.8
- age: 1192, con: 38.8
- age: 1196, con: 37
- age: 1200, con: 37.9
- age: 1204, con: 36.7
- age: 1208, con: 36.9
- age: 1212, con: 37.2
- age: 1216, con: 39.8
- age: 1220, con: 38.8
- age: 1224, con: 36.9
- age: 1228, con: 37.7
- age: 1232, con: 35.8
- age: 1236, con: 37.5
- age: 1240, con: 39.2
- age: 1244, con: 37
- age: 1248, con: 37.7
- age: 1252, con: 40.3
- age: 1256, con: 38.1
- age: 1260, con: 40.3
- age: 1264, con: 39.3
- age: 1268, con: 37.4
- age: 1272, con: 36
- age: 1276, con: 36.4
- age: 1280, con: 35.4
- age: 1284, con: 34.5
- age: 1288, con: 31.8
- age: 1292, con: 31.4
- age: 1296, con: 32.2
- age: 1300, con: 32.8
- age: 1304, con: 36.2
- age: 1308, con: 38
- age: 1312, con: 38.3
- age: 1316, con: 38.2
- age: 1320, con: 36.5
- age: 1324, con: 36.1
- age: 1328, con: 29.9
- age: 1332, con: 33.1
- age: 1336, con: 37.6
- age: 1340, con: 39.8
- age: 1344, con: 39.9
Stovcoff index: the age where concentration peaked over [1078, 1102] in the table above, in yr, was 1084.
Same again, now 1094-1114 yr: 1112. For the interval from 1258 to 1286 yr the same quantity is 1260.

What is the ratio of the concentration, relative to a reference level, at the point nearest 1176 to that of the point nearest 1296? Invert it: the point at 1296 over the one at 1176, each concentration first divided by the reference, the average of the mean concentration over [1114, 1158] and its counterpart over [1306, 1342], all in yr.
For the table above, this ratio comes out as 0.84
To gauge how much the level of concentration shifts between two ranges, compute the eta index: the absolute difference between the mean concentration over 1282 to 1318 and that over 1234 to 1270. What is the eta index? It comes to 3.7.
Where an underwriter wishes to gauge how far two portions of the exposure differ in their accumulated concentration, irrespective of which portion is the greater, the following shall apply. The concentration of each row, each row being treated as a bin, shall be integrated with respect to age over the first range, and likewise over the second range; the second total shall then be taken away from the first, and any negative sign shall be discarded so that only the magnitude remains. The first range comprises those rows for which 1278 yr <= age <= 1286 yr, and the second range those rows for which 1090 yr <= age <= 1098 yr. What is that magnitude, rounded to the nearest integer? 27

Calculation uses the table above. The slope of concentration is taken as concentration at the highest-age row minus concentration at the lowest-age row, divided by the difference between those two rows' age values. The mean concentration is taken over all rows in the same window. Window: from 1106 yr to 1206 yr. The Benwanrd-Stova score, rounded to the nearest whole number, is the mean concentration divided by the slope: -3588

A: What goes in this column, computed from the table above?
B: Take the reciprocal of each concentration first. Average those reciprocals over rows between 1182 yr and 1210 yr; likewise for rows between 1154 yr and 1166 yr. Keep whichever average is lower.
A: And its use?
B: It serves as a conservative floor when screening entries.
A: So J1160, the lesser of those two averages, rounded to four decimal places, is 0.0266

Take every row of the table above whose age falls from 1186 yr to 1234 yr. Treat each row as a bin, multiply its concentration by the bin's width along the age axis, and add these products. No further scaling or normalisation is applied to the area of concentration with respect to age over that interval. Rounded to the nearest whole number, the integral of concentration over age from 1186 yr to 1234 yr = 1801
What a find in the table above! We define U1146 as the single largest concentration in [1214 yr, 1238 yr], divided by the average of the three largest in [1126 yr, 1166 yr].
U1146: 1.03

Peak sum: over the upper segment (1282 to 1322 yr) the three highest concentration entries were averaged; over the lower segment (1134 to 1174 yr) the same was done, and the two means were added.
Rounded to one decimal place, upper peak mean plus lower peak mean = 76.5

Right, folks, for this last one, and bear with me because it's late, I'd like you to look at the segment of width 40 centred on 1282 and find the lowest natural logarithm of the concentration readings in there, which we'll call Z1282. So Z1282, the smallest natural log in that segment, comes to 3.45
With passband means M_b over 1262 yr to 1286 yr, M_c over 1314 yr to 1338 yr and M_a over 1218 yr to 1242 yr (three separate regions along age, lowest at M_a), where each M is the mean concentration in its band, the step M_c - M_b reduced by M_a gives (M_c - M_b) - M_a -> -38.9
